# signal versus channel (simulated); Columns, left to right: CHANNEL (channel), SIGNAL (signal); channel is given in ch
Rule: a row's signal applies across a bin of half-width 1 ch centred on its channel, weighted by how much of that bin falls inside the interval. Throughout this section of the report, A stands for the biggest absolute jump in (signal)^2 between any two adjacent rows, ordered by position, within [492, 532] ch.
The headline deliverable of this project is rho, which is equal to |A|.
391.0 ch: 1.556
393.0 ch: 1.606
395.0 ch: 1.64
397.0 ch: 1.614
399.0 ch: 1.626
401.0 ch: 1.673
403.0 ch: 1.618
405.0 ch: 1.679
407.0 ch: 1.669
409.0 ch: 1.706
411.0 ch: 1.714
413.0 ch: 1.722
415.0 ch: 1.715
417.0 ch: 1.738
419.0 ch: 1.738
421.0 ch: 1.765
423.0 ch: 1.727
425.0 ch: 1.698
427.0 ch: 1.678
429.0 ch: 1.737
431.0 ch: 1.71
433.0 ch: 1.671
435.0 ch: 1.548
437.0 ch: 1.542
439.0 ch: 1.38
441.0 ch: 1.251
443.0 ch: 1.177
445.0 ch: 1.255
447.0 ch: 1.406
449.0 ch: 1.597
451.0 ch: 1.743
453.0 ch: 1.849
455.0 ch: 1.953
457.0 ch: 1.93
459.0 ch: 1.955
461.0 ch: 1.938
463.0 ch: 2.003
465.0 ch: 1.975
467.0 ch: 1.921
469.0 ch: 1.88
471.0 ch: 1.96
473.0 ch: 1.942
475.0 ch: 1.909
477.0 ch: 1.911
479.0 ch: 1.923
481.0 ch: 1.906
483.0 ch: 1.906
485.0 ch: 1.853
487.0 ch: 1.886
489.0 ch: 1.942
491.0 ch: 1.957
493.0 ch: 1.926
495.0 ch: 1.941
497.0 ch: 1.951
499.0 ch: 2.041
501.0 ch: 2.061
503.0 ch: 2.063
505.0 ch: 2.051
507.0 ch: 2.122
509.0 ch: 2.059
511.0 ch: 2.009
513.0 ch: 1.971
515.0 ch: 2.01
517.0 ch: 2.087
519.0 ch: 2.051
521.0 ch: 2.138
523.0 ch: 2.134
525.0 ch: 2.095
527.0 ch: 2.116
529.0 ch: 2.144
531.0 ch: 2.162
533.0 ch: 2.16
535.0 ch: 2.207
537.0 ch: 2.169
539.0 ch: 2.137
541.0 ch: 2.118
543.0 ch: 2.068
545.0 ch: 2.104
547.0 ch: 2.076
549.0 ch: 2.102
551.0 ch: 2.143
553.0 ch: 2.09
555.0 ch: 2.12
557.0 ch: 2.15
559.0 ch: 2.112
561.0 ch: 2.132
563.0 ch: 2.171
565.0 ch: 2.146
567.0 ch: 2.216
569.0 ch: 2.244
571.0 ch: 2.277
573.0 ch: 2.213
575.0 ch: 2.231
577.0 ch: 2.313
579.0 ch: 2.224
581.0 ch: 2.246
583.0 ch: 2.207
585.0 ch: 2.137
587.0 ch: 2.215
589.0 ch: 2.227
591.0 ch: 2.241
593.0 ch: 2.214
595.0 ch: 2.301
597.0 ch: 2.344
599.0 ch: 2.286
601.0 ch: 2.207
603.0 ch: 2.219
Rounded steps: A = 0.36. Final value 0.36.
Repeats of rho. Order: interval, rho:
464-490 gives 0.31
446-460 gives 0.57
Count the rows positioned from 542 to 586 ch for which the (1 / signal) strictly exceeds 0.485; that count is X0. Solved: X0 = 0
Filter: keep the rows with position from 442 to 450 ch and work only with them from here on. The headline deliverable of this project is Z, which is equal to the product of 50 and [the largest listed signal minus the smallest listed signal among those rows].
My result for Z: 21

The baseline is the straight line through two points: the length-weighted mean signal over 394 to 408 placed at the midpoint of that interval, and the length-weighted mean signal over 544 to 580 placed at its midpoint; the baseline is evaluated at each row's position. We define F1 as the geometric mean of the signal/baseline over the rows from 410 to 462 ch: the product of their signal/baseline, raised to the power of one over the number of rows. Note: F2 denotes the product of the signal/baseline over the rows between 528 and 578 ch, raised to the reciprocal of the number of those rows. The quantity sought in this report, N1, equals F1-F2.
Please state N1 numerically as -0.07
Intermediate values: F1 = 0.93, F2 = 1.01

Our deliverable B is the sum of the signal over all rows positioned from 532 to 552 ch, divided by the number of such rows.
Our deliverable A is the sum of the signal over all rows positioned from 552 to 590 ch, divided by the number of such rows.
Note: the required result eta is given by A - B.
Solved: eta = 0.06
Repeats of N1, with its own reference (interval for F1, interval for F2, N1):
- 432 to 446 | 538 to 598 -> -0.21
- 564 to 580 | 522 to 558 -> 0.00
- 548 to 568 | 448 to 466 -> -0.04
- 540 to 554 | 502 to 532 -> -0.04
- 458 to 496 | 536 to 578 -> 0.02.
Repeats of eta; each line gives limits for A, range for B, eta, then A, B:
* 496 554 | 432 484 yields 0.34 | 2.09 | 1.75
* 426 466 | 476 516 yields -0.31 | 1.66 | 1.97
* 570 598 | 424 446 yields 0.73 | 2.24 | 1.51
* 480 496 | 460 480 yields -0.02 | 1.91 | 1.94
